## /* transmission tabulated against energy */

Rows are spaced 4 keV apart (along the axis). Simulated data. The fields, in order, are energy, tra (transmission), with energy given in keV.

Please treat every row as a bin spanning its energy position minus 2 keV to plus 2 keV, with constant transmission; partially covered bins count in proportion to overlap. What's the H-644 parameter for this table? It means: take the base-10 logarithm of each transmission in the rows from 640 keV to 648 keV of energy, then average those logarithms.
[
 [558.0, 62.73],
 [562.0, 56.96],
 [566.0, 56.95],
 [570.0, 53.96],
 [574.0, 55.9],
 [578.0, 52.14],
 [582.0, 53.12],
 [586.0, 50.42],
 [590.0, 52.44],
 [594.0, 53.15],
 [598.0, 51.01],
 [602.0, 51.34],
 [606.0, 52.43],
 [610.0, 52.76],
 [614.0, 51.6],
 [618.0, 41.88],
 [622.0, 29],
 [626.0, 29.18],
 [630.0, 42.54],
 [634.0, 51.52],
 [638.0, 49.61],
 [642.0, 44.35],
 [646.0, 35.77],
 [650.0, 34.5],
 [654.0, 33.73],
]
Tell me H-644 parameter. 1.60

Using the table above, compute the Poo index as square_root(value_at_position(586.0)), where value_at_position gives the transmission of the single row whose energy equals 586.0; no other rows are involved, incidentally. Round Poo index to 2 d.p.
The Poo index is 7.10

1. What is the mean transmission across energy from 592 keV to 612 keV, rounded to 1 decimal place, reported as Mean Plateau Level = 52.1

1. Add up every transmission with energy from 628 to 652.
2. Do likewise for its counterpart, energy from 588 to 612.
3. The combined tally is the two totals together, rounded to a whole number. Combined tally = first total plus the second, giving 571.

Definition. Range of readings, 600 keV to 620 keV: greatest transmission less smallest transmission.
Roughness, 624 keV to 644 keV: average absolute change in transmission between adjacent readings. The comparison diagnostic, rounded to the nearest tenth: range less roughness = 3.5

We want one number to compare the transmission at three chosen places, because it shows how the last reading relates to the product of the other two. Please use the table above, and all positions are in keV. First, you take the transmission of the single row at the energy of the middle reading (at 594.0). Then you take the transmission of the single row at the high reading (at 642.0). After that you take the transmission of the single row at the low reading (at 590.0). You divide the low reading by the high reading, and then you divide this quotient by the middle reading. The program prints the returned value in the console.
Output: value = 0.022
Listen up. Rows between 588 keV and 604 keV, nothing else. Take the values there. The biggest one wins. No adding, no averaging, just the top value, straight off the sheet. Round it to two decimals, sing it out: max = 53.15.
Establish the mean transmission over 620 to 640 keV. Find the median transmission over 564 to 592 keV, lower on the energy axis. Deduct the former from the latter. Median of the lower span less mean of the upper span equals 13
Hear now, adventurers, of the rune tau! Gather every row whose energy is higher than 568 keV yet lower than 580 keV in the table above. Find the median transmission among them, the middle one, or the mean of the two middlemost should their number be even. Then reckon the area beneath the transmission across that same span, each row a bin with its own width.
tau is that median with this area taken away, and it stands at -594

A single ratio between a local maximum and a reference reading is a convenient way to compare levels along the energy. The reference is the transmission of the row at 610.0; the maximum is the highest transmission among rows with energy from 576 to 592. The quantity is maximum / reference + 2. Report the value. 3.0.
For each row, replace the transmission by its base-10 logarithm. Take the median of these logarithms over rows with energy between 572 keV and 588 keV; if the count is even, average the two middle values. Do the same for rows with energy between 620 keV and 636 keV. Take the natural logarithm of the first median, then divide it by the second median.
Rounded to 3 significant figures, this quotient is 0.351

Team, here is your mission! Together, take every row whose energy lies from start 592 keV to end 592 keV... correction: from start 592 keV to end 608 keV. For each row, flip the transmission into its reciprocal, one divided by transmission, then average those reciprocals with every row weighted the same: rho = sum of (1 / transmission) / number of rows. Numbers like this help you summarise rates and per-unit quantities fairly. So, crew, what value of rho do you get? 0.0192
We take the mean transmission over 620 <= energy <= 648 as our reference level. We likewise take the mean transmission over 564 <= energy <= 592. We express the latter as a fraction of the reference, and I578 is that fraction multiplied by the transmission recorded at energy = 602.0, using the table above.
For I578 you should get 68.3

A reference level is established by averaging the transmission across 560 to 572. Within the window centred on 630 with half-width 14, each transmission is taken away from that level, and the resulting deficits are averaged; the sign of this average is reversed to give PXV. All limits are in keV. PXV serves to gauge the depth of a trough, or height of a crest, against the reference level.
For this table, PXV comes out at -14.8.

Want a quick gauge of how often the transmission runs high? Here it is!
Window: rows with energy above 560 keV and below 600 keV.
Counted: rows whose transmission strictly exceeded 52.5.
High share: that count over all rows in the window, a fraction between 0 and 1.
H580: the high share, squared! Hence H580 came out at 0.360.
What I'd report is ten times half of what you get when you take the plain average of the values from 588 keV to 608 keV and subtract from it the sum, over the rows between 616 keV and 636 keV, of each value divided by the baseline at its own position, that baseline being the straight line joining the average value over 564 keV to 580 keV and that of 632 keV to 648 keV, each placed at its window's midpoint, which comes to 240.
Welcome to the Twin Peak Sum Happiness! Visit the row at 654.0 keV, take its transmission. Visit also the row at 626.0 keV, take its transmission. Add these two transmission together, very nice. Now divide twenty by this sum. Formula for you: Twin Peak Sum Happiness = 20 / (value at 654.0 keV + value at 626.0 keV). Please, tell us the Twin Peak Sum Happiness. 0.318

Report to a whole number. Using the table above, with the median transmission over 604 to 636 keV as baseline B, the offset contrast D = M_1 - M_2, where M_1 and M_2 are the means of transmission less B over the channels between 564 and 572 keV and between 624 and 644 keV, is 12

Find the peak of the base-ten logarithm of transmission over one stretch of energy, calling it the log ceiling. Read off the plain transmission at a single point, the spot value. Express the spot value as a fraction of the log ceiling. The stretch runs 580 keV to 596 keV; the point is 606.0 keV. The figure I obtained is 30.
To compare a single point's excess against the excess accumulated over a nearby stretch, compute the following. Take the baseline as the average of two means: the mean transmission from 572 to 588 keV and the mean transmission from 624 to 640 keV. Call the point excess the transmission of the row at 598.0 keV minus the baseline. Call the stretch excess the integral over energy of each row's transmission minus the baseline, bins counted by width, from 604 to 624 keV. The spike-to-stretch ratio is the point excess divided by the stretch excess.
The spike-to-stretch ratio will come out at -0.059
